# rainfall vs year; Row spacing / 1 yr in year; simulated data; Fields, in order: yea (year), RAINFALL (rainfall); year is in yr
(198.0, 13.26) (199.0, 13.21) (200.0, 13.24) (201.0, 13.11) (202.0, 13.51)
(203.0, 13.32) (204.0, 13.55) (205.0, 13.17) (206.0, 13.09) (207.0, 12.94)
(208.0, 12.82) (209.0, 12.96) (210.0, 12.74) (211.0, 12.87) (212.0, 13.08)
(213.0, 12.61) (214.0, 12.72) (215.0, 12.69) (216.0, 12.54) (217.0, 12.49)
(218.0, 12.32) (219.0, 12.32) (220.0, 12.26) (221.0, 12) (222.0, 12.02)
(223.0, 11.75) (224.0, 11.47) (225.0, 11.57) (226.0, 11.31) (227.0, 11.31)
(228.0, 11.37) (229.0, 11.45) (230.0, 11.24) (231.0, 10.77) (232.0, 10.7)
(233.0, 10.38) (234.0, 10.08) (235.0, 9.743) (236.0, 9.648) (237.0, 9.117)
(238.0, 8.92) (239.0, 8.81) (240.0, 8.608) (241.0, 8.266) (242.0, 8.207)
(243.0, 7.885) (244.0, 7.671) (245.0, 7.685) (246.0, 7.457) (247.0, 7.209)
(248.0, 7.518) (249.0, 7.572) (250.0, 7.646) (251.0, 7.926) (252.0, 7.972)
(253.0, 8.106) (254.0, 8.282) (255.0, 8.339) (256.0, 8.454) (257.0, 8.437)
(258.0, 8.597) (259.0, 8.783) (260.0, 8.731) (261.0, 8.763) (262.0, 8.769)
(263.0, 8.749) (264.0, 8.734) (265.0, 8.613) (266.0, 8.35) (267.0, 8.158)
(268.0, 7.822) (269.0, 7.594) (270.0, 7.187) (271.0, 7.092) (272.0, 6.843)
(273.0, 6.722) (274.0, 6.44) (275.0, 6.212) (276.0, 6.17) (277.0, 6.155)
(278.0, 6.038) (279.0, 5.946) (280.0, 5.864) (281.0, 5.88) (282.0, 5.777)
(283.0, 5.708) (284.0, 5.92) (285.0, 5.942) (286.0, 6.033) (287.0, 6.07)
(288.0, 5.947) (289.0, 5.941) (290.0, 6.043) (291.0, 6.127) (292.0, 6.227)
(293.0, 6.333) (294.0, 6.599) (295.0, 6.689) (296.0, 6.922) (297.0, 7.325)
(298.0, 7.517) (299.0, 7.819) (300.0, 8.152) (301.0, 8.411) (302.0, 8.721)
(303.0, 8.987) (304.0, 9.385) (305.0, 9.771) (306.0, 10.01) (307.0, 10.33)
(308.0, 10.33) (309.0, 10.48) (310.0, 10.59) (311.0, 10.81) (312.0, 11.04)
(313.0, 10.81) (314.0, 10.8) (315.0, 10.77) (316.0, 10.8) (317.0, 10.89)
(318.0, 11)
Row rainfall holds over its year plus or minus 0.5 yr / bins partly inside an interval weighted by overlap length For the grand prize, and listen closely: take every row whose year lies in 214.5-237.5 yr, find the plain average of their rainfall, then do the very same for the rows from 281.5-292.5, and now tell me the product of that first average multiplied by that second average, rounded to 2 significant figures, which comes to 68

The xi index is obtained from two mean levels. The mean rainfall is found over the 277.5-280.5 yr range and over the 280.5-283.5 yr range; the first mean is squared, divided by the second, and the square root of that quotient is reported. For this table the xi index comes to 2.5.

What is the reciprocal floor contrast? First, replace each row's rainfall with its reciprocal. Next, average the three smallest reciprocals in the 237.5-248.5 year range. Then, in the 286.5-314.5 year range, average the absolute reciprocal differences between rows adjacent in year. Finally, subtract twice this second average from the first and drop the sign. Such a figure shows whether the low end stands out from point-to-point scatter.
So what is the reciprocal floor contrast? 0.108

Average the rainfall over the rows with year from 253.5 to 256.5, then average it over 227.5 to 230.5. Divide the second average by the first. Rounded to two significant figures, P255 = 1.4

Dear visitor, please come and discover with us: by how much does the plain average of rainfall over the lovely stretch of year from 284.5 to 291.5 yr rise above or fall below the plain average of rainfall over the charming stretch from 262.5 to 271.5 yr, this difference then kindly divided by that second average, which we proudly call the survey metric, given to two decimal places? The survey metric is -0.25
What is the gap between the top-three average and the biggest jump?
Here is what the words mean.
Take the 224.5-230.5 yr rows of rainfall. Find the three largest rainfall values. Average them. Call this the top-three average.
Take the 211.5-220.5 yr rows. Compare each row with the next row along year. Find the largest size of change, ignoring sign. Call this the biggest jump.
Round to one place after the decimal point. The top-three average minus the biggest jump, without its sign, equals 11.0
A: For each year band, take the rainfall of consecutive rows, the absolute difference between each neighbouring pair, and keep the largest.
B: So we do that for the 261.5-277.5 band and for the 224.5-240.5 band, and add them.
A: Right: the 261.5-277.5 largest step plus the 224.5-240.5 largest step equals 0.94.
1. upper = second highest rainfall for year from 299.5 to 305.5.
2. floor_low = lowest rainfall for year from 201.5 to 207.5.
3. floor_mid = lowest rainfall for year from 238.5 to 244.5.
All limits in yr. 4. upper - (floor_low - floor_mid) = 4.1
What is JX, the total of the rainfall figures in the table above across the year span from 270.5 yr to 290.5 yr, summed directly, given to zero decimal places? 123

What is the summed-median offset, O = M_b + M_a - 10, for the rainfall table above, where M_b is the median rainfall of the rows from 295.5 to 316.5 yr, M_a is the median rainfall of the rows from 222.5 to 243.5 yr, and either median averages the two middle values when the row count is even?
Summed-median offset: 10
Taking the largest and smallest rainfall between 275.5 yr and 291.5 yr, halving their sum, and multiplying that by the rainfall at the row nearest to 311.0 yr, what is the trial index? 64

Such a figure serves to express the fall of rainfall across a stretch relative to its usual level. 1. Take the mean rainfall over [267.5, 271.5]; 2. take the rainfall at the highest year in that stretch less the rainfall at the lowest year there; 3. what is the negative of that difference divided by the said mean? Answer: 0.10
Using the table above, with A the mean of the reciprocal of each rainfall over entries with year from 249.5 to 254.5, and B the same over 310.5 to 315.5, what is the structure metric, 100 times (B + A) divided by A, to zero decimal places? 174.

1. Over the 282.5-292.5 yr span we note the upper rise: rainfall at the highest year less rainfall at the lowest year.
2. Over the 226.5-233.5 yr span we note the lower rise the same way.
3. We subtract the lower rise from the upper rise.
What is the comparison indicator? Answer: 1.4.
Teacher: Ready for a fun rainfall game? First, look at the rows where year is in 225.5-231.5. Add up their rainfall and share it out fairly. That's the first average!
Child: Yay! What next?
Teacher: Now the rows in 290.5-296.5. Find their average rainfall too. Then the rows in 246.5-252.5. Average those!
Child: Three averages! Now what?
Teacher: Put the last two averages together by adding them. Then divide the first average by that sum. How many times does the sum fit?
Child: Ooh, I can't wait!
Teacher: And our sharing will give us 0.80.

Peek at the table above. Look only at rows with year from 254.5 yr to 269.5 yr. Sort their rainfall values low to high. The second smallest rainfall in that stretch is 7.822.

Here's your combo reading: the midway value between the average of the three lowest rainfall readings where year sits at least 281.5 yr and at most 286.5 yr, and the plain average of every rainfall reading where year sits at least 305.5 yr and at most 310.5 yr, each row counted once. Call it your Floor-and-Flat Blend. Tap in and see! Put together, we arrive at 8.1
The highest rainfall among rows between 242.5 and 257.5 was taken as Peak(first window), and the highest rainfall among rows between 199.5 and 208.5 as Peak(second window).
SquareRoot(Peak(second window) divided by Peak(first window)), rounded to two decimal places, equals 1.27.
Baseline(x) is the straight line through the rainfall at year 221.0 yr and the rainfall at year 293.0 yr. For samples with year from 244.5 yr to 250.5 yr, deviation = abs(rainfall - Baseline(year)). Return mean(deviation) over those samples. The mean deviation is 2.4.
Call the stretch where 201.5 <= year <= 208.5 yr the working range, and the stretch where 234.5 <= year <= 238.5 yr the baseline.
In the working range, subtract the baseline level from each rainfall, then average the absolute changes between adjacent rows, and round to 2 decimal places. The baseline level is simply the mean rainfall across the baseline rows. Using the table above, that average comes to 0.19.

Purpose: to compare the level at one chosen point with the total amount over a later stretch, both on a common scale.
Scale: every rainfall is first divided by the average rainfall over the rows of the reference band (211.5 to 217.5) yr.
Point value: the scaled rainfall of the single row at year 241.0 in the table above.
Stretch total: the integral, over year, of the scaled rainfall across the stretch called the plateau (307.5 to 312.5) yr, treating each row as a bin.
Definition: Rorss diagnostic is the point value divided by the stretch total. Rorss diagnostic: 0.16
